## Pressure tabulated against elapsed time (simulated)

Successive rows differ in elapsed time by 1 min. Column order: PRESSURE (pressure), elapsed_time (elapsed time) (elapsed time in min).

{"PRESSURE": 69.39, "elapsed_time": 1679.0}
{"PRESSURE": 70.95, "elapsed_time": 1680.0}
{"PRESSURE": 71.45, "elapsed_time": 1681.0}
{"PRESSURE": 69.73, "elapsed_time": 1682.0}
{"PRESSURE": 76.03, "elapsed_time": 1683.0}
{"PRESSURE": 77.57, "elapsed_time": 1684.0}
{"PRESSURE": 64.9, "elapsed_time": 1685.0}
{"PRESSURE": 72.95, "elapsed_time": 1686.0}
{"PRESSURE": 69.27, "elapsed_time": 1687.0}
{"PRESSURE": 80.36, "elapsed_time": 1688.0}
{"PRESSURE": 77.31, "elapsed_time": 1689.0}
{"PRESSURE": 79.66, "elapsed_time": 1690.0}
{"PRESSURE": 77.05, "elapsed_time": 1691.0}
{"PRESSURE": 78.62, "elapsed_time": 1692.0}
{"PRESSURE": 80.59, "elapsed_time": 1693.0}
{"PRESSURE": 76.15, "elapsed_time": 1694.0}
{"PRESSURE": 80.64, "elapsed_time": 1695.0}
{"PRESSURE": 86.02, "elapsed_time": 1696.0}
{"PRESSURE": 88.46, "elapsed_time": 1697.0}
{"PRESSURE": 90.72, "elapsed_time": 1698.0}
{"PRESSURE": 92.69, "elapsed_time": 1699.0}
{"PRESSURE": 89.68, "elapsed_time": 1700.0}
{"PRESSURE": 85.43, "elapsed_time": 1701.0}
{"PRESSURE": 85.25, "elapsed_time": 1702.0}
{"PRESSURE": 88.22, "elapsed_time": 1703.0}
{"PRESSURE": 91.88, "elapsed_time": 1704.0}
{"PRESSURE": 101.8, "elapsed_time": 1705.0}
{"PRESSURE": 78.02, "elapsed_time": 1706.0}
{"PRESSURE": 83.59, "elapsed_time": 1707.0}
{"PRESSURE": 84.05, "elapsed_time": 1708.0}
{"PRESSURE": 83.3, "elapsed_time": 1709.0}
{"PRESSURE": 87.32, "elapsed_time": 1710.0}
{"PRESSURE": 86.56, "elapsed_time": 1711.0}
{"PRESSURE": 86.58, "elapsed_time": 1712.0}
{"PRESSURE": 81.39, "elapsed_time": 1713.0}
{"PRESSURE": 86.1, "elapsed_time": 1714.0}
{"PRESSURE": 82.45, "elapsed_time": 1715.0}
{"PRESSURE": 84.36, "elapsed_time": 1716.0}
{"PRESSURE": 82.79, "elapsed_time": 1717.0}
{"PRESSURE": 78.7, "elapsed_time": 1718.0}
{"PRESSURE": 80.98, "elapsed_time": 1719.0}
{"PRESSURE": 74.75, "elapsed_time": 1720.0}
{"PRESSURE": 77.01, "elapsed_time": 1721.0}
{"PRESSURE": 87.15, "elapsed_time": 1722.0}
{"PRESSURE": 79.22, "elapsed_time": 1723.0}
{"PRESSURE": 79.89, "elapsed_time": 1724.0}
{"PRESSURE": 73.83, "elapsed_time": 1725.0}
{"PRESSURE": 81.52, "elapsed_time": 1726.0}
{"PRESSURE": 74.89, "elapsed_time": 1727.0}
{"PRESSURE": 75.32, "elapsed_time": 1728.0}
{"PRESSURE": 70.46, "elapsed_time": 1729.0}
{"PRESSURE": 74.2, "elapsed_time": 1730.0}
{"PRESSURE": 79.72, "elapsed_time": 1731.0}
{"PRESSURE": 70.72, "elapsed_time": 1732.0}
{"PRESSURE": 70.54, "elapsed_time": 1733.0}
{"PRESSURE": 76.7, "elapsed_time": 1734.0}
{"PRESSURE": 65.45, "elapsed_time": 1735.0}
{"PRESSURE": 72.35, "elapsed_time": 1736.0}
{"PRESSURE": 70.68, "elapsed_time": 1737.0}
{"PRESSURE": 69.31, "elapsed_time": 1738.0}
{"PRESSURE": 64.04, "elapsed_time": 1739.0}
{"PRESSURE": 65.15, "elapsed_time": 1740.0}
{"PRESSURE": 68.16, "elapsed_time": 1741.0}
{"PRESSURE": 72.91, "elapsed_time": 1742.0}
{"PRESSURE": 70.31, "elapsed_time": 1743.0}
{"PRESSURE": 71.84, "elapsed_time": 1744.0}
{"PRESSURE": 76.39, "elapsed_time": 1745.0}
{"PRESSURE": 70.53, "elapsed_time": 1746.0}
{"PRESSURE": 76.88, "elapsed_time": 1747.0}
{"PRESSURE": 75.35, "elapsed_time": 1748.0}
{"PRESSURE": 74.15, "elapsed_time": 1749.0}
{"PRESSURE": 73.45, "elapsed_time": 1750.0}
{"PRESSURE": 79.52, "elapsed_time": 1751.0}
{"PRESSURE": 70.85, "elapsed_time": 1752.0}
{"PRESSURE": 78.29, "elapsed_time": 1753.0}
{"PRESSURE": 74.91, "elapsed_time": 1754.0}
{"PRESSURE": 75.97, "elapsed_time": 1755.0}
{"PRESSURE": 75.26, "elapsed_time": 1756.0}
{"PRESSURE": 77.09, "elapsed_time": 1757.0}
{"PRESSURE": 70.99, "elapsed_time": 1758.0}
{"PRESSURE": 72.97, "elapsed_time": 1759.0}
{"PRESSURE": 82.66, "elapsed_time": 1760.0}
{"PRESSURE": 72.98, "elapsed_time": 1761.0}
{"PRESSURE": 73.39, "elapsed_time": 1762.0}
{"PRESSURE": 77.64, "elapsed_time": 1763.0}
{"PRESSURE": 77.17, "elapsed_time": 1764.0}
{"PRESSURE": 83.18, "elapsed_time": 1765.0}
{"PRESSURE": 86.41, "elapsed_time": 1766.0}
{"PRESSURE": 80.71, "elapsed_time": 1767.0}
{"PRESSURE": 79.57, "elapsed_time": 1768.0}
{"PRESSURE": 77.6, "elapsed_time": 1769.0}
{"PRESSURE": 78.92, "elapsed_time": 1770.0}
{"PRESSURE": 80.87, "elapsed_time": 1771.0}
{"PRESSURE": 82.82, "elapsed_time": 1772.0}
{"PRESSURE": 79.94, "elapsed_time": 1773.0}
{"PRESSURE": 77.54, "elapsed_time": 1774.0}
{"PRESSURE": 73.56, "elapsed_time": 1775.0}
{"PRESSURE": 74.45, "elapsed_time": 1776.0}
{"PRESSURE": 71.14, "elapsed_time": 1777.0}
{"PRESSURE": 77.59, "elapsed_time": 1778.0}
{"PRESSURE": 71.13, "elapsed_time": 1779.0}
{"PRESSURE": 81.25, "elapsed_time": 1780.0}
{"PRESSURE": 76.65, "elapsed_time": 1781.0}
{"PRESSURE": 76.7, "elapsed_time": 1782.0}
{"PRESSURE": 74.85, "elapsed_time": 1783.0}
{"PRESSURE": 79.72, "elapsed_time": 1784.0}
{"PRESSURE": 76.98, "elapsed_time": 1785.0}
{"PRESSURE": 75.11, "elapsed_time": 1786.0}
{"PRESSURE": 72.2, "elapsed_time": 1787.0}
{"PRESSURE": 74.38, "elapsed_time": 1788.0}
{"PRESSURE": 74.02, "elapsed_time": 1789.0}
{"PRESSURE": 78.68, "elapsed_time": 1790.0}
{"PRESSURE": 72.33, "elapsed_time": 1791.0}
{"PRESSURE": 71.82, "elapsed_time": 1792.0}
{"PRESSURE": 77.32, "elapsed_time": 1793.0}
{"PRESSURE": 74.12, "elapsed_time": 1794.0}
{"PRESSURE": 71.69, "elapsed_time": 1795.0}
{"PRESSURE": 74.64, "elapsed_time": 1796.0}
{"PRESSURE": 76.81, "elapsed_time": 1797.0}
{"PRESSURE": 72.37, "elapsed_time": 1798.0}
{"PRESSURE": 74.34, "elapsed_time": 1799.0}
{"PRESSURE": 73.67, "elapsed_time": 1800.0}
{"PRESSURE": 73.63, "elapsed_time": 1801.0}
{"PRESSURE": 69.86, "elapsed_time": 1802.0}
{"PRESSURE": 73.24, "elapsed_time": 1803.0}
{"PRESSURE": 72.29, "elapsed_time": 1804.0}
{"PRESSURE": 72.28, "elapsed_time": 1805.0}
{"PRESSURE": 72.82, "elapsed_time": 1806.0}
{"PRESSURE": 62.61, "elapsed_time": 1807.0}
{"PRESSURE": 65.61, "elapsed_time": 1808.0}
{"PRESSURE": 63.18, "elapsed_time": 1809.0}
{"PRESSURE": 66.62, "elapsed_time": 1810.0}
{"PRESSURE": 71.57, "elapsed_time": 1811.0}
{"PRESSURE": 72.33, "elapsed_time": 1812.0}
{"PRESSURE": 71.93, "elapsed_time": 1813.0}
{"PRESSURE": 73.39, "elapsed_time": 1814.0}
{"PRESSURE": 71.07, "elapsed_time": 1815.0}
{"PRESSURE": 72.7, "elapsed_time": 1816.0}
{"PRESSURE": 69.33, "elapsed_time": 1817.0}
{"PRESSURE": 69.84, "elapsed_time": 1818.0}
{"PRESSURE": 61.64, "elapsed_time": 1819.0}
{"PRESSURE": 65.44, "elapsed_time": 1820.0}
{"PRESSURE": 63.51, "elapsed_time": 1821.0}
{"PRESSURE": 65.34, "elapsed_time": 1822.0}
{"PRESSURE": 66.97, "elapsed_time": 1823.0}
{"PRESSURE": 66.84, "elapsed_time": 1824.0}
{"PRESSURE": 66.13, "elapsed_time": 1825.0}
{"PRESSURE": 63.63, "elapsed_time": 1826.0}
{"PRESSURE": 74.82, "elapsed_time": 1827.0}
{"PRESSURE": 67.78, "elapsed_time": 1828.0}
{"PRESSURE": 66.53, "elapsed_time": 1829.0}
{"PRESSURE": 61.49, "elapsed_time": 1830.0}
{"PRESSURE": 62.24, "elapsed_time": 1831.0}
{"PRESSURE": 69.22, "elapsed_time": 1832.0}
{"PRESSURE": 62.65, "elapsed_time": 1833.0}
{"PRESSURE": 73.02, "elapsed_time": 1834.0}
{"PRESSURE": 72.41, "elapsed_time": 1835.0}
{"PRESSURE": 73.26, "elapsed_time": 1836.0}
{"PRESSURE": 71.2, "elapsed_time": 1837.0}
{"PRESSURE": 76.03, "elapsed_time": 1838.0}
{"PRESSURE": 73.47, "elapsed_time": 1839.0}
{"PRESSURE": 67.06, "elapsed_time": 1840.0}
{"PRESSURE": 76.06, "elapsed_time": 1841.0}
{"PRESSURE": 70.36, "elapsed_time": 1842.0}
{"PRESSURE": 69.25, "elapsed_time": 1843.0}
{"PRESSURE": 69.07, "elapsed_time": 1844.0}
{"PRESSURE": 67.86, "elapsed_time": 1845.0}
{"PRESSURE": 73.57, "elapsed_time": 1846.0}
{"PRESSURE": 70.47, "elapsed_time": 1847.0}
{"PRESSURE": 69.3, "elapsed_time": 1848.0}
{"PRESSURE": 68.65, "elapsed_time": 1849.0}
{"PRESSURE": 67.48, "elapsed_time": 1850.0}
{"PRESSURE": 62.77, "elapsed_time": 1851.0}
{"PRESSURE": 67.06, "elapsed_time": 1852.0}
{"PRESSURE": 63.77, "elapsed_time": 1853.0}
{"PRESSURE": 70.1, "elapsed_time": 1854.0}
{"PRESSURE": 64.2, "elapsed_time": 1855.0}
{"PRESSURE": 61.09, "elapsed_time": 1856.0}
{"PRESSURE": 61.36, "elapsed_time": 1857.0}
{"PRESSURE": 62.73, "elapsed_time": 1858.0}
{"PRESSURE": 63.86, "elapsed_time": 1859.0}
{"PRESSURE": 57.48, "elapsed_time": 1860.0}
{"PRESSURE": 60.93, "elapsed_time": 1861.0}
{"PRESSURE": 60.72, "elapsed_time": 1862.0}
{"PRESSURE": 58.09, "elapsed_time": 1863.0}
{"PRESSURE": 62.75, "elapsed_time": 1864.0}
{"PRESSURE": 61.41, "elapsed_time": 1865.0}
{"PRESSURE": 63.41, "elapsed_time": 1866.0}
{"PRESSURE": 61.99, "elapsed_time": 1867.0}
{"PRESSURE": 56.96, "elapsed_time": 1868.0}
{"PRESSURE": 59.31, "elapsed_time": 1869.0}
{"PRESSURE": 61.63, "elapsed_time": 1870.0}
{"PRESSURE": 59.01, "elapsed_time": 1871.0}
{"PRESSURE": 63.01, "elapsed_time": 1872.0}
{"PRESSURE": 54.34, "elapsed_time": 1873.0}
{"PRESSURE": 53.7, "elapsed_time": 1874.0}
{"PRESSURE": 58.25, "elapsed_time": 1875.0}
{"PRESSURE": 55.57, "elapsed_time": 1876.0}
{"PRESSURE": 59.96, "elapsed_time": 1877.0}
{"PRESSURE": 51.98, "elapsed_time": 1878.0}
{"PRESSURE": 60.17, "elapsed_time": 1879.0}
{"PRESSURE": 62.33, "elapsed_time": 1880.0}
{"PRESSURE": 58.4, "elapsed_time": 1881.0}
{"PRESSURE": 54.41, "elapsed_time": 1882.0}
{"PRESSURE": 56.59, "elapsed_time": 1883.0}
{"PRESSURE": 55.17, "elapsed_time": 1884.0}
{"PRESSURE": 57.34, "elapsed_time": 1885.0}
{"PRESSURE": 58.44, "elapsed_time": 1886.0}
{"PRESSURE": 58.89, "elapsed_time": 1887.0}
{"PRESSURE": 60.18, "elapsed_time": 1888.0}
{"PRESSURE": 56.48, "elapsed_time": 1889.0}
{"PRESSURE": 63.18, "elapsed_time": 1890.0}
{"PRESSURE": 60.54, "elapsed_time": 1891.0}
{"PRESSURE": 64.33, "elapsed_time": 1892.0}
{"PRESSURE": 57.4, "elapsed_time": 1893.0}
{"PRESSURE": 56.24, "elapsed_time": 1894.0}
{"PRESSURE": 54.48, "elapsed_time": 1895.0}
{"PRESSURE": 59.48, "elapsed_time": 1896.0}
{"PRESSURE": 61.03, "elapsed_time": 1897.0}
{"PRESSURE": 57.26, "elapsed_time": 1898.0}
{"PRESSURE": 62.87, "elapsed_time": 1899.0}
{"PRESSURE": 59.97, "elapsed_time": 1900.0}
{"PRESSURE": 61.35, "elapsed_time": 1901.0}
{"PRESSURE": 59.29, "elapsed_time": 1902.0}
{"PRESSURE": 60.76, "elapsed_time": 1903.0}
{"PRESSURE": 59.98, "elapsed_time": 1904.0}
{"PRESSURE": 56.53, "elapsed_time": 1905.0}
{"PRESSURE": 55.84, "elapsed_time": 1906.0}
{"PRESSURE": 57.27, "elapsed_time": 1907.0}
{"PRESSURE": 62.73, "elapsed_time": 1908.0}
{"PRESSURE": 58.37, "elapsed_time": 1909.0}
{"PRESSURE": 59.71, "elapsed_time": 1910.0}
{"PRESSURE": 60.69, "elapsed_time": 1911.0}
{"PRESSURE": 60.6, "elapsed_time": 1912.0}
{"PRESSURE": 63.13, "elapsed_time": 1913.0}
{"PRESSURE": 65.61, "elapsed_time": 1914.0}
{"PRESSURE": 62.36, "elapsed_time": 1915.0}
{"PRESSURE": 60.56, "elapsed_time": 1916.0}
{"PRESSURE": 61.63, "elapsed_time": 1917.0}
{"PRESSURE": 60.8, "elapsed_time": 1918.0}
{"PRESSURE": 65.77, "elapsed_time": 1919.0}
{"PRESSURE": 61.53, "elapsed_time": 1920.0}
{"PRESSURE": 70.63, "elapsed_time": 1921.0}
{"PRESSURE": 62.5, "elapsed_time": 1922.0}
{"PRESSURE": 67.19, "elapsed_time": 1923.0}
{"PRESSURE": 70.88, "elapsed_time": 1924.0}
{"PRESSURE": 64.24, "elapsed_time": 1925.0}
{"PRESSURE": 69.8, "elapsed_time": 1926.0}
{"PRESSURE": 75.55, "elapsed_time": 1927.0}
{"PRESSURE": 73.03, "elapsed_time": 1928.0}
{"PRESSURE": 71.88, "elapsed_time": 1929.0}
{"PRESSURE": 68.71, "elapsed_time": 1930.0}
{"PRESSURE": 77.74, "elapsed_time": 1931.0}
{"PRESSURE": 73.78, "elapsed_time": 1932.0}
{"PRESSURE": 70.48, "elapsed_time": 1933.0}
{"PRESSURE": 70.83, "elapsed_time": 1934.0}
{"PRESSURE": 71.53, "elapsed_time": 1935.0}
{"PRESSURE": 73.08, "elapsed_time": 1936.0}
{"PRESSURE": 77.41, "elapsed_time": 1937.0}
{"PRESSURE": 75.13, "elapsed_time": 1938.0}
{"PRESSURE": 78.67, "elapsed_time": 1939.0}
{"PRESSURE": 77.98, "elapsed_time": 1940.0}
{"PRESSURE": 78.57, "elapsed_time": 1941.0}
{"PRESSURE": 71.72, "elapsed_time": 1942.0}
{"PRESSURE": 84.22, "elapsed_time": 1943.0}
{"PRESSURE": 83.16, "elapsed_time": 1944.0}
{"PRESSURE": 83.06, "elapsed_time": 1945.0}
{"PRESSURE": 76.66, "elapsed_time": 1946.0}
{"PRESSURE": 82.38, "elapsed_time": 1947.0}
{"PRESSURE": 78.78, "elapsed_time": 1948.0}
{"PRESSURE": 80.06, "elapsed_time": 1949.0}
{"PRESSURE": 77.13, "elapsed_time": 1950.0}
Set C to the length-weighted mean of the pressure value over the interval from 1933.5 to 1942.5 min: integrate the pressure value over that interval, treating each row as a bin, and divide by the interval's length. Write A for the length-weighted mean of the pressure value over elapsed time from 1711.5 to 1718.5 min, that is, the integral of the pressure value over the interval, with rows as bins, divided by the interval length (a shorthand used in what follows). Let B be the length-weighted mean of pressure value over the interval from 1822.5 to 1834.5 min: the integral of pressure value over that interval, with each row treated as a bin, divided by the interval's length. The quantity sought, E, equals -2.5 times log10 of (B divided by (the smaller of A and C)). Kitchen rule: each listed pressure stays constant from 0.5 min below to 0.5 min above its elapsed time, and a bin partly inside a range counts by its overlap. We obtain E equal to 0.13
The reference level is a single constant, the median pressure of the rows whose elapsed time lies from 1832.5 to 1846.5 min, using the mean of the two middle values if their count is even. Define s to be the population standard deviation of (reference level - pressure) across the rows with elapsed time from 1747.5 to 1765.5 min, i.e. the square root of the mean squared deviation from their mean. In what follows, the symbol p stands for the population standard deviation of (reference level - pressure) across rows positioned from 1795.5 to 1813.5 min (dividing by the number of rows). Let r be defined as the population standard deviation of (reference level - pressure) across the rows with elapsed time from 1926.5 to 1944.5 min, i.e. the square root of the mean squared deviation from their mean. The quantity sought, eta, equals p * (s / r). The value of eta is 3.1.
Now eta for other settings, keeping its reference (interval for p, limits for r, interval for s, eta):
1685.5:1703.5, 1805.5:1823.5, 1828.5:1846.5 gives 7.0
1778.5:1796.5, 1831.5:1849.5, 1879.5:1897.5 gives 2.5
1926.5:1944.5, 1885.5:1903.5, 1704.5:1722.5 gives 9.5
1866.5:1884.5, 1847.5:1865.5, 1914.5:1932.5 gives 4.8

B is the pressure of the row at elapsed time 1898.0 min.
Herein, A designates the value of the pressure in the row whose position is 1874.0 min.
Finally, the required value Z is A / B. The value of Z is 0.94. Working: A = 53.7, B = 57.26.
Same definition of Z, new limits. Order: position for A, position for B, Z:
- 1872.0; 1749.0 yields 0.85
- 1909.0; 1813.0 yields 0.81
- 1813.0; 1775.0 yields 0.98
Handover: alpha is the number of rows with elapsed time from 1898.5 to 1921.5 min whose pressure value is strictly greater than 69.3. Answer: 1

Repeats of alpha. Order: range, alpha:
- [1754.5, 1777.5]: 23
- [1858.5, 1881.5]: 0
